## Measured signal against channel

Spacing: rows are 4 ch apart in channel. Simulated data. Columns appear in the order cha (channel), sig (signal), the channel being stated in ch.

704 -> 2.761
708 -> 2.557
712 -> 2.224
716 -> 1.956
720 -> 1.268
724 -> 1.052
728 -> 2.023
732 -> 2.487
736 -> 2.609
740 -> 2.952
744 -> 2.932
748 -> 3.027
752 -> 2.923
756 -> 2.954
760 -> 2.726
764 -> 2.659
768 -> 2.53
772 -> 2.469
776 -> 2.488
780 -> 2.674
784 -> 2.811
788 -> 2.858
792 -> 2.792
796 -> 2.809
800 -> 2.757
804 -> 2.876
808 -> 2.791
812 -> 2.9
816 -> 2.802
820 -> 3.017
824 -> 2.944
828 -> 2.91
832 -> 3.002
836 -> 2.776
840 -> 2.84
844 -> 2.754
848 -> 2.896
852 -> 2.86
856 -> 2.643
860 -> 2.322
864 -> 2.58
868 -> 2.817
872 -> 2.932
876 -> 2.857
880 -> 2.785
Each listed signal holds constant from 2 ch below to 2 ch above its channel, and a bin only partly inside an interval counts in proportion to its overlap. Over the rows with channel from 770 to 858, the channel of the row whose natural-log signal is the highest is 820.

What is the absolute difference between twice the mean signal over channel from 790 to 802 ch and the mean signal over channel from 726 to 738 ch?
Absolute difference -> 3.20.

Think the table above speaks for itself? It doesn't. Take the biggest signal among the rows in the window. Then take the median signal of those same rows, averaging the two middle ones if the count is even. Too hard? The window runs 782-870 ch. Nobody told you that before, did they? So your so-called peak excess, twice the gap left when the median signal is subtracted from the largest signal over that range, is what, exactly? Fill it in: 0.4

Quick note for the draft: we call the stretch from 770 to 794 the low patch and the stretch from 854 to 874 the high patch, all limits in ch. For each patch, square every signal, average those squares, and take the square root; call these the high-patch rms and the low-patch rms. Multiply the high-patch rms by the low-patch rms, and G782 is 7.2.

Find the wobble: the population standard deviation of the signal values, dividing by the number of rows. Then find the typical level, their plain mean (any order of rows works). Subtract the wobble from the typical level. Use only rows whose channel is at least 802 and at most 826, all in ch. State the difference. 2.81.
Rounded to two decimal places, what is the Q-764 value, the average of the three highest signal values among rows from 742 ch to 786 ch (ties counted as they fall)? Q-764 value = 2.97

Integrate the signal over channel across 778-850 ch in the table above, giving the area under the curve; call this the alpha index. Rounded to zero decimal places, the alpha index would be 205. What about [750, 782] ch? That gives 86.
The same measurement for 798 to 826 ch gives 80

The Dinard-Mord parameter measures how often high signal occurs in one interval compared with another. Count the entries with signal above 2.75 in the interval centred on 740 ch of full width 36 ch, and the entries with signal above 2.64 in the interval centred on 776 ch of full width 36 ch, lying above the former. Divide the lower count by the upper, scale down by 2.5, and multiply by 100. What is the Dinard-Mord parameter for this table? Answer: 33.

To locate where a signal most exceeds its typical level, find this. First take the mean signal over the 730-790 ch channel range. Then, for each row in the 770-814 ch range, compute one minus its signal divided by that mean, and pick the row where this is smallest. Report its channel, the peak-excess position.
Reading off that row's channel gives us 812 ch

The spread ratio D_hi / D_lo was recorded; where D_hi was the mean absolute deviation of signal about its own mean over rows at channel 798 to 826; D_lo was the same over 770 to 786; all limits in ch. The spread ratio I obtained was 0.56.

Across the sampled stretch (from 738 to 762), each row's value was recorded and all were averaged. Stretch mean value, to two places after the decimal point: 2.92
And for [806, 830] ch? 2.89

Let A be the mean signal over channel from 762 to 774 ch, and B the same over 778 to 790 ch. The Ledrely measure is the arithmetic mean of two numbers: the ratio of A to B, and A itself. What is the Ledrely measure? 1.74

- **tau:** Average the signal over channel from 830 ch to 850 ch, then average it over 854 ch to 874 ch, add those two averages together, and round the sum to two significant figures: 5.5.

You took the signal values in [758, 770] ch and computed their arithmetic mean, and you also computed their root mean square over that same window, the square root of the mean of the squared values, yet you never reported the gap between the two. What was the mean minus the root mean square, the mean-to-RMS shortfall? -0.001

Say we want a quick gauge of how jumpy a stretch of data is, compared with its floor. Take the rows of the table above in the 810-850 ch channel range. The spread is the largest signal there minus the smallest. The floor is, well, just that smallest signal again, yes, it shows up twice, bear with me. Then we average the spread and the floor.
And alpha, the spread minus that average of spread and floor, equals -1.2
